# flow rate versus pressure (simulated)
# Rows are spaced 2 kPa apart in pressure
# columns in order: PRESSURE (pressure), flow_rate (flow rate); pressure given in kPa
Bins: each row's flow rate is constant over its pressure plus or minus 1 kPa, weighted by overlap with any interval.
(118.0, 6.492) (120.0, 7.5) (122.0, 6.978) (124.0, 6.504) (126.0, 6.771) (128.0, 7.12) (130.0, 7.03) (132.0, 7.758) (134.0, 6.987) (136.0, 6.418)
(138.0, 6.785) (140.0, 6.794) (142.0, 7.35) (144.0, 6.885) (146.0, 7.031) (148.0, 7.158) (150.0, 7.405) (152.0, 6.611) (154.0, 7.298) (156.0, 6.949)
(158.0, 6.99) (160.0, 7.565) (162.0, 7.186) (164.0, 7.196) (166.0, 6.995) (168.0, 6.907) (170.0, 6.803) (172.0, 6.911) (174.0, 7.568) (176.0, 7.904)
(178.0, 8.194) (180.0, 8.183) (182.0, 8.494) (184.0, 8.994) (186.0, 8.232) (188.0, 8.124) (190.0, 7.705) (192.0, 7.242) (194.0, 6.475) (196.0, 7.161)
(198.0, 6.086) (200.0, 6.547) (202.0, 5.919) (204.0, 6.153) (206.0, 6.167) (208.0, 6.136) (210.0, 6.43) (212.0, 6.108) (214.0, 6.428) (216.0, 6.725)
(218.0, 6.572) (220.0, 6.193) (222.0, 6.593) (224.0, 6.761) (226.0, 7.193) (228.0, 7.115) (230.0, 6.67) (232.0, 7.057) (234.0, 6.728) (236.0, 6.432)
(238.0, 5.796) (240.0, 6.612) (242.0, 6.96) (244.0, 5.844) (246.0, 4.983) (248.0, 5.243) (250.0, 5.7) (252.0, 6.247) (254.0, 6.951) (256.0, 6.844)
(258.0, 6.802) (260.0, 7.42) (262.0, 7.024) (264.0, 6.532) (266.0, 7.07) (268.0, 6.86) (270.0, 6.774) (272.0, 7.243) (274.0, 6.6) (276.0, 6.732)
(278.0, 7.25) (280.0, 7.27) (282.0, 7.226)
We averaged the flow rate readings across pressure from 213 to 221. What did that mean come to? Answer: 6.5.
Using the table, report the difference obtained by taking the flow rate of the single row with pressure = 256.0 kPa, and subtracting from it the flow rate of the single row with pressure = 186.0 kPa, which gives -1.4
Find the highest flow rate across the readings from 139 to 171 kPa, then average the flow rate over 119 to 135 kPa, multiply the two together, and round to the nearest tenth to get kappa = 53.6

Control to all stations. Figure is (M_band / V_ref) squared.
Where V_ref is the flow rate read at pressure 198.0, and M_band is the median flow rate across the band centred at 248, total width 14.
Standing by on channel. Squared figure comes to 0.92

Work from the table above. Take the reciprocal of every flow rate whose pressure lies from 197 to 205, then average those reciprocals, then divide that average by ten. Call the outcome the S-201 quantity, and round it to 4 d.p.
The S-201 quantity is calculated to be 0.0162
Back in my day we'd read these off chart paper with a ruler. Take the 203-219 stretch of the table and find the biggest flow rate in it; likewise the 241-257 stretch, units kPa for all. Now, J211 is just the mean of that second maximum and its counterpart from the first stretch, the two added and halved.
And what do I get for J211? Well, 6.8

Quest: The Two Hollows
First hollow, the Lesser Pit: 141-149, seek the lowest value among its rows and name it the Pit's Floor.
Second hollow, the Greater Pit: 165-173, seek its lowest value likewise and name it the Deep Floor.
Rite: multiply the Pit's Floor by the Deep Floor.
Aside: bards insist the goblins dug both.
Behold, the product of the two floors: 47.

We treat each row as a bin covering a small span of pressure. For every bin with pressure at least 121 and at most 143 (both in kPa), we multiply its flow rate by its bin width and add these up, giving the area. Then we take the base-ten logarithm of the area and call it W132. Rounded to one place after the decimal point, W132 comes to 2.2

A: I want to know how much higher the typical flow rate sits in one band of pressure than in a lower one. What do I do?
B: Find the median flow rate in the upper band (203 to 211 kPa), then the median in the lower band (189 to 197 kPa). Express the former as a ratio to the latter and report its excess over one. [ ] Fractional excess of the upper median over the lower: -0.14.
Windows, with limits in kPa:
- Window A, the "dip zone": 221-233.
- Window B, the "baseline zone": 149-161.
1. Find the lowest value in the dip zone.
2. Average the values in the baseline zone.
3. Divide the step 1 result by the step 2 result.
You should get 0.92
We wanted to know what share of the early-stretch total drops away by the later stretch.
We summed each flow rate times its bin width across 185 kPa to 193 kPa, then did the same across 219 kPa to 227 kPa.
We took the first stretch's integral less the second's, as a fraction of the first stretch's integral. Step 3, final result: 0.15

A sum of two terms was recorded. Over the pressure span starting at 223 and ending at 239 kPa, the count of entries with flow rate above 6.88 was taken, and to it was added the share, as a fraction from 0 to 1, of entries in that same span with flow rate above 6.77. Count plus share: 3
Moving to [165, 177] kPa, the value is 6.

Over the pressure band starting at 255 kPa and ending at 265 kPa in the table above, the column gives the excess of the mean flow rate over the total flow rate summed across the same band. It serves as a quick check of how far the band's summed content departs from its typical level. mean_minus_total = -27.7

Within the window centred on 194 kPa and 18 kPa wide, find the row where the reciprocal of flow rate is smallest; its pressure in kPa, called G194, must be 186.0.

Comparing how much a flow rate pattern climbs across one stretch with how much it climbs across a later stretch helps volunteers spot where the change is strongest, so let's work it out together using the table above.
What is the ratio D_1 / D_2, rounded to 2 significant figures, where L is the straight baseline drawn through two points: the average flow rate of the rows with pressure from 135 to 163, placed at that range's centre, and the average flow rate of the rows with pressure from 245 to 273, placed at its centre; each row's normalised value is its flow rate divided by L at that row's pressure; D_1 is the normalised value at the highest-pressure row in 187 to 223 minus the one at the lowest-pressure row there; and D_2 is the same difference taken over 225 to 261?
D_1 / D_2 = -3.4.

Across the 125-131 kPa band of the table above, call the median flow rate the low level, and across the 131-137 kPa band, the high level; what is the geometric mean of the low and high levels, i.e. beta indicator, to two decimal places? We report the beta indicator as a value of 7.01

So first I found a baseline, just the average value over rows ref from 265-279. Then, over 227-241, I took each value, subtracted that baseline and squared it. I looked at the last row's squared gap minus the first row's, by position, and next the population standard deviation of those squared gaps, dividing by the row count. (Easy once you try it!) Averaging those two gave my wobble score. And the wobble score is 0.25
